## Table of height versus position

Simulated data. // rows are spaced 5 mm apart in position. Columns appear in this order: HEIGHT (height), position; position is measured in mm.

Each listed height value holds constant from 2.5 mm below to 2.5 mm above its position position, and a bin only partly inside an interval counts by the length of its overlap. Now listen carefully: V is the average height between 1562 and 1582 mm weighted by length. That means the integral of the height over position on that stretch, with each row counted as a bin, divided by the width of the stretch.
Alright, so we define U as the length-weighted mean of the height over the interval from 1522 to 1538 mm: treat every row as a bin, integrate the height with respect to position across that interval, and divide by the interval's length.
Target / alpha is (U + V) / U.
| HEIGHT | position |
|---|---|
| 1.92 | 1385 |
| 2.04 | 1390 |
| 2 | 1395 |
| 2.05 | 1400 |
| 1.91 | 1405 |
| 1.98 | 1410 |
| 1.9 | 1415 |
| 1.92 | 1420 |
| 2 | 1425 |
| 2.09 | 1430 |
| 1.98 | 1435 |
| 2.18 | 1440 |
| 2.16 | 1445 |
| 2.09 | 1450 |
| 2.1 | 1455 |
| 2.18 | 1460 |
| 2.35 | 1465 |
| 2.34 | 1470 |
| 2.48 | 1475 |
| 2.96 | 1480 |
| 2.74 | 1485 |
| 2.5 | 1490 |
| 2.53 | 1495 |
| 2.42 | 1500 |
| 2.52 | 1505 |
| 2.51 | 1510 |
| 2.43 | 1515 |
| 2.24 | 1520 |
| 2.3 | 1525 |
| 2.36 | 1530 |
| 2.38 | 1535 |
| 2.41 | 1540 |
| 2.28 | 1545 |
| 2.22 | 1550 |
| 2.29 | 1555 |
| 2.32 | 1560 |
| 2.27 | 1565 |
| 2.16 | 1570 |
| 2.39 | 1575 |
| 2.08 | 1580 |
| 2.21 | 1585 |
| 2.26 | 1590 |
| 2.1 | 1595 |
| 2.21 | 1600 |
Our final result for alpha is 1.95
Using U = 2.35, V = 2.23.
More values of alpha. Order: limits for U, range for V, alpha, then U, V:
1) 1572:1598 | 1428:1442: 1.94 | 2.21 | 2.08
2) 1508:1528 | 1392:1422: 1.83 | 2.37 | 1.96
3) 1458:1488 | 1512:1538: 1.93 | 2.51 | 2.35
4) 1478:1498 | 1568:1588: 1.83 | 2.67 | 2.21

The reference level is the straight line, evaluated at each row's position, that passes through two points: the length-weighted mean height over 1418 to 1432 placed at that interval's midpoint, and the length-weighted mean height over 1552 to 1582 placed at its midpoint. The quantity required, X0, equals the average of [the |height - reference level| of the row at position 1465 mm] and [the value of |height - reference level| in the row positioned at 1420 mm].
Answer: 0.18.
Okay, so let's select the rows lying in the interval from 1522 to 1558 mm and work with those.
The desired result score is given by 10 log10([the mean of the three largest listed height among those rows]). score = 3.8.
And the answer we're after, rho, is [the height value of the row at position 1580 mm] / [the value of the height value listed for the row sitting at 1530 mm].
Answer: 0.88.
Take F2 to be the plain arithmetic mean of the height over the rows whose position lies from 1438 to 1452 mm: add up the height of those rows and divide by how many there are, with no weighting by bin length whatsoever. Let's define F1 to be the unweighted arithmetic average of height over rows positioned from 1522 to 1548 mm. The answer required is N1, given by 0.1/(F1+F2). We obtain 0.0223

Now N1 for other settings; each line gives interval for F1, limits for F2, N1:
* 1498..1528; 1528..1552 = 0.0211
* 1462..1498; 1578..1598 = 0.0212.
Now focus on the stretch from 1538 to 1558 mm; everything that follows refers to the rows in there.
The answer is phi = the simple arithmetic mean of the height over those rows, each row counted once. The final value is 2.30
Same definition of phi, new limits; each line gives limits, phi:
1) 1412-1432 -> 1.98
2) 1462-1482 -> 2.53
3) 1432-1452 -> 2.10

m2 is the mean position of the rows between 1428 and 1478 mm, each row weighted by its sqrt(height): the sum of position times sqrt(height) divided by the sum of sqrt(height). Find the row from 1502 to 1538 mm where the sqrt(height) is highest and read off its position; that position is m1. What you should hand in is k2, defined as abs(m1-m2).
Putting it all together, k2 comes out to 52.1 mm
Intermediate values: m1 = 1505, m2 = 1452.9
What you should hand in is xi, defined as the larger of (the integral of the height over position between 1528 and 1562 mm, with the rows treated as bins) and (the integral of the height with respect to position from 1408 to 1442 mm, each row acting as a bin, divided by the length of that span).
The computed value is 79.0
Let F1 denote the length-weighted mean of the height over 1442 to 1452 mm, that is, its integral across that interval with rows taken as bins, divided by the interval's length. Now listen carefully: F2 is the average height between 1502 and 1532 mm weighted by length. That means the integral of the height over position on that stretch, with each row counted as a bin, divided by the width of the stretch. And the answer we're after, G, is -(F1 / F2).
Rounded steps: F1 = 2.13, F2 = 2.39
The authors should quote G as -0.89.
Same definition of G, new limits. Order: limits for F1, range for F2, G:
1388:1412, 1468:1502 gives -0.78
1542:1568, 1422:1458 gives -1.09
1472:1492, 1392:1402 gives -1.32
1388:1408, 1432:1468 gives -0.93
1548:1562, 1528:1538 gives -0.96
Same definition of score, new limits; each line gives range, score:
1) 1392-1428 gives 3.0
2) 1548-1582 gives 3.7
